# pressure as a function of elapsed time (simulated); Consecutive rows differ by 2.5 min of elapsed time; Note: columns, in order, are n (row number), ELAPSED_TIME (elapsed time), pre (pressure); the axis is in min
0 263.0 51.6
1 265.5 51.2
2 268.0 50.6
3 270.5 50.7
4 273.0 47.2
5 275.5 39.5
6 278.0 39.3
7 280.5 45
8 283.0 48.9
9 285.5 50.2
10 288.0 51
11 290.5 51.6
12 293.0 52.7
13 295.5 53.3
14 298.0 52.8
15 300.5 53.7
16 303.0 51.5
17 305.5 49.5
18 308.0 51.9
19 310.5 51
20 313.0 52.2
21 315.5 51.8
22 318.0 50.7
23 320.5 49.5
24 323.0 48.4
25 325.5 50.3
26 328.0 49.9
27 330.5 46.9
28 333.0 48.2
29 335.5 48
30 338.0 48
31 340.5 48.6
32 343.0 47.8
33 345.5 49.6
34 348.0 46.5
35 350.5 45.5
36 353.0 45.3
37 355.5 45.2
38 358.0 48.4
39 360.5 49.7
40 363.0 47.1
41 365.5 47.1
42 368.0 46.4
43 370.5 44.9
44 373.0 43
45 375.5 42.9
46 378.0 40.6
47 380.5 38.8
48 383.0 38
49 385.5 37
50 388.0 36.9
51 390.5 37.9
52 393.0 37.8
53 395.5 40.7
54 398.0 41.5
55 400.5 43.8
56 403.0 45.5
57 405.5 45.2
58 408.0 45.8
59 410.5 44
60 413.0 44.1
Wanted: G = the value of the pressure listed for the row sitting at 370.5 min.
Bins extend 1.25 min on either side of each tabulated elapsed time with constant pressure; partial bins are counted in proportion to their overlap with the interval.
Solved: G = 44.9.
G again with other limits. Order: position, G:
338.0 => 48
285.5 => 50.2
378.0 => 40.6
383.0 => 38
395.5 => 40.7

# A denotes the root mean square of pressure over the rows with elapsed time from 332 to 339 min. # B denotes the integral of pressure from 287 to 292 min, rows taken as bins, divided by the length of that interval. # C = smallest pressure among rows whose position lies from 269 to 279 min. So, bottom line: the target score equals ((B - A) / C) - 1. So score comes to -0.92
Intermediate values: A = 48.1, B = 51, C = 39.3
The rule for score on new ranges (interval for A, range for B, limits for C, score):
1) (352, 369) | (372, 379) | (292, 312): -1.10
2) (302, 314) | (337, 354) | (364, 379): -1.10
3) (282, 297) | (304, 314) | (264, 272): -1.00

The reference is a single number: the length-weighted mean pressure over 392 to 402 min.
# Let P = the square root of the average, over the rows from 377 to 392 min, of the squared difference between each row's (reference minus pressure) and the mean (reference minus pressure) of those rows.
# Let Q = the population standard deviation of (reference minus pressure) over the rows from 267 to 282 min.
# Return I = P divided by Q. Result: 0.27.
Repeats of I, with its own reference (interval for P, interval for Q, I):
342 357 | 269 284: 0.36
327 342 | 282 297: 0.60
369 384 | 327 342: 2.74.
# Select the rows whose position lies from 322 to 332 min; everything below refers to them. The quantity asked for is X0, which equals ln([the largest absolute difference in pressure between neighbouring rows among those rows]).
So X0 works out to 1.1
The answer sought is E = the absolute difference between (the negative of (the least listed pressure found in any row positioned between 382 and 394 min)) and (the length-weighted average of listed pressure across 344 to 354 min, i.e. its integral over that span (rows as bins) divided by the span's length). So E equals 84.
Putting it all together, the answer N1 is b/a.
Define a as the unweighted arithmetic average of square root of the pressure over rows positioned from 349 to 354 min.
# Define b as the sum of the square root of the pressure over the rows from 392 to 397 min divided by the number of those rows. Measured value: 0.93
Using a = 6.7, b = 6.26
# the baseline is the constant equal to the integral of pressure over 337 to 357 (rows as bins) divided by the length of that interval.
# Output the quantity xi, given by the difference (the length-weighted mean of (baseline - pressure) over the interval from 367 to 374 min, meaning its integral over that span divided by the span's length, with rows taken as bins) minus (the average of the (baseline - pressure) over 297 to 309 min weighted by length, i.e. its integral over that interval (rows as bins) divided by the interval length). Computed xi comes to 7.1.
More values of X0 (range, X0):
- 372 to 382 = 0.8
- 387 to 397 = 1.1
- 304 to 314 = 0.9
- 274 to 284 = 1.7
